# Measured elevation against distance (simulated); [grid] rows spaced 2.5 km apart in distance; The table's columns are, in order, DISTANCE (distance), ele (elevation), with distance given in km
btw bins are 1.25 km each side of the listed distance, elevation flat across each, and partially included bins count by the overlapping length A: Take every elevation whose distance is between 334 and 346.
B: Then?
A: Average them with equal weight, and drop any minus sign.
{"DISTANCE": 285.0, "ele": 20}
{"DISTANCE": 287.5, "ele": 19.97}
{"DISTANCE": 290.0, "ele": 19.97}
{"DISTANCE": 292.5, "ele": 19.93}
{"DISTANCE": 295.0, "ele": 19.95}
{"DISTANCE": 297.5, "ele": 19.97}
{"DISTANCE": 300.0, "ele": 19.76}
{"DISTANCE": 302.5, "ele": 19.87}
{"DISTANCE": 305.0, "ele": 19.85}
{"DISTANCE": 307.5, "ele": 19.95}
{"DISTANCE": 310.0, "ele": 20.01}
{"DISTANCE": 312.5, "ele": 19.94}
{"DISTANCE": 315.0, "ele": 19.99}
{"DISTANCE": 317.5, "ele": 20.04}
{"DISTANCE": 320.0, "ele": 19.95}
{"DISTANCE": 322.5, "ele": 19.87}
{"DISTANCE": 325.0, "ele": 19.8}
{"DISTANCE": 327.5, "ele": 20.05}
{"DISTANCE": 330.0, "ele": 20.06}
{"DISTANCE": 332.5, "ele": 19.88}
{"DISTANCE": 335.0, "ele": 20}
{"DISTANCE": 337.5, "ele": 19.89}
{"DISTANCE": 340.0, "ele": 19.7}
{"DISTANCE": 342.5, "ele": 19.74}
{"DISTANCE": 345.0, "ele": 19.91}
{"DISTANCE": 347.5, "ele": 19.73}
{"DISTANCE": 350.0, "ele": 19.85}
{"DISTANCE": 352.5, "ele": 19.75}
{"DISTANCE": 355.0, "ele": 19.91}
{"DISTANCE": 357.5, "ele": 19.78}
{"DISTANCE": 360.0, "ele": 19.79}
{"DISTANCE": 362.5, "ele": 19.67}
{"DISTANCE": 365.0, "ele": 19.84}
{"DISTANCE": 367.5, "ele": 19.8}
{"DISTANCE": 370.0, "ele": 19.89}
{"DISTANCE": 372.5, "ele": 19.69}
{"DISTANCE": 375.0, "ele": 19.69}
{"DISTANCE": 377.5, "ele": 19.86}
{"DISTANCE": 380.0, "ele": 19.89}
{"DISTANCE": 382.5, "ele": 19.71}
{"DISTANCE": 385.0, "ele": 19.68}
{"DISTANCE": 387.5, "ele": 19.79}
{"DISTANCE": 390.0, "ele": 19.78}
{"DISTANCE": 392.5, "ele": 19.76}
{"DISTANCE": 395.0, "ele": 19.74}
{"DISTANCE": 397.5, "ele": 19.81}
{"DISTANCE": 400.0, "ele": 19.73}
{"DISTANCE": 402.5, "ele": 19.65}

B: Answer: 19.8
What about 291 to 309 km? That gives 19.9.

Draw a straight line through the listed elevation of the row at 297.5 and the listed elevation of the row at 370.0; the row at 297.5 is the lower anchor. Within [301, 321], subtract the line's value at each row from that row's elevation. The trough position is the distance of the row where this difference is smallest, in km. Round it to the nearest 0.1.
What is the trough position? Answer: 305.0 km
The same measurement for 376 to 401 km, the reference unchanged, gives 385.0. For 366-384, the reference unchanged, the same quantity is 372.5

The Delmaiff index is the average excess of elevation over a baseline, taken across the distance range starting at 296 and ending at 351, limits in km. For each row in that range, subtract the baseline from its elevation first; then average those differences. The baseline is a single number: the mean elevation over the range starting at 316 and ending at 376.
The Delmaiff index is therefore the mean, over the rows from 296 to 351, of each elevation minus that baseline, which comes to 0.055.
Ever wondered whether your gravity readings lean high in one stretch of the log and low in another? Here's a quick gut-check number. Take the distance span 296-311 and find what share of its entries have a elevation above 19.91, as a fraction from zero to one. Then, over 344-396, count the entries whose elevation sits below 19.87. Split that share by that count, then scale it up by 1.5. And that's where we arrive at 0.044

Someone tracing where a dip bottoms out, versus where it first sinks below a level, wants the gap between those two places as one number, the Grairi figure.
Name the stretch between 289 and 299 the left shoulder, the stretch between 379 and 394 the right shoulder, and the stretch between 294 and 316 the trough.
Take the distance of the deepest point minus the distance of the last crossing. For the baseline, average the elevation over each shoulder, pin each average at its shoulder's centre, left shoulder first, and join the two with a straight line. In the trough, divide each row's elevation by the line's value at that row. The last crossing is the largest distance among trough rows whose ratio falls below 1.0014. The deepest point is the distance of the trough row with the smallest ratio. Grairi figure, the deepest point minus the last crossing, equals -12.5 km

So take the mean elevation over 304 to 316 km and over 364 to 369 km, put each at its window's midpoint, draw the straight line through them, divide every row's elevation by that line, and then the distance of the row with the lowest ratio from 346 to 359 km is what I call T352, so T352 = 347.5 km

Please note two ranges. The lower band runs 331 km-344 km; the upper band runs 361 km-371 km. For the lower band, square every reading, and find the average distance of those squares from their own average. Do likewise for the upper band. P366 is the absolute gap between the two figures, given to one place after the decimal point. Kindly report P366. 1.3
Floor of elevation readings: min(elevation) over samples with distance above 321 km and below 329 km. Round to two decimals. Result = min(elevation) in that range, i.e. 19.80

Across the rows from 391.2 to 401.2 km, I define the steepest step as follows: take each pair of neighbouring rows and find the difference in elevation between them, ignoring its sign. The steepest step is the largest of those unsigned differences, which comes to 0.080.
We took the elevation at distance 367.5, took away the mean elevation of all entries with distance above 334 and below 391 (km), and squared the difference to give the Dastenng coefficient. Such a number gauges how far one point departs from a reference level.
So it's 0.0000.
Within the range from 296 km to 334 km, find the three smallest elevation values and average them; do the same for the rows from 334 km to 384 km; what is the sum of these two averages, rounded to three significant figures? 39.5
